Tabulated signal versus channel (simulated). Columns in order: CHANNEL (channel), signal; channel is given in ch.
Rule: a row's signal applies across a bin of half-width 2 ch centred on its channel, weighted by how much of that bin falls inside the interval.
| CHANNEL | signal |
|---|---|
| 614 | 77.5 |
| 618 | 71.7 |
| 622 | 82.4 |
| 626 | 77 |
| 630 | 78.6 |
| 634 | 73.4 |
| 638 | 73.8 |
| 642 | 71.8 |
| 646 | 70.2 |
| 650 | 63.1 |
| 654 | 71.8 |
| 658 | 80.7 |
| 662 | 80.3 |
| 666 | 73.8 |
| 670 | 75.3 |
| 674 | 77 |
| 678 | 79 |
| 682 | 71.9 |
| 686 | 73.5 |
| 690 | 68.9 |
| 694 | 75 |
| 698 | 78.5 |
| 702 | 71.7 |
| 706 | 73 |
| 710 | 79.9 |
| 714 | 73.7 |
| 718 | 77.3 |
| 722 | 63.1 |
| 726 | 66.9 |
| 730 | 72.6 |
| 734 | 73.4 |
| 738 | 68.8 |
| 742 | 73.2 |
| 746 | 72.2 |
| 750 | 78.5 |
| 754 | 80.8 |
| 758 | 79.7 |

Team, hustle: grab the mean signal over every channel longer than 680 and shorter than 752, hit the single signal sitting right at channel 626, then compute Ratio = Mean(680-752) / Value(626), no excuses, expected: 0.95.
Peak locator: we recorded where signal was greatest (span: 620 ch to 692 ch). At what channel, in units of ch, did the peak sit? 622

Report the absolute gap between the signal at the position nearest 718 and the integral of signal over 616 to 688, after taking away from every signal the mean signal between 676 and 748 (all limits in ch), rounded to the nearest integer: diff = 126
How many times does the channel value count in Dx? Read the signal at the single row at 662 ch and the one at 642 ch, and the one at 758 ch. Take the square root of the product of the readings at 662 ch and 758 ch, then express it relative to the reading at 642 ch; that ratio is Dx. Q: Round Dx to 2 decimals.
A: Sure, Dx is 1.11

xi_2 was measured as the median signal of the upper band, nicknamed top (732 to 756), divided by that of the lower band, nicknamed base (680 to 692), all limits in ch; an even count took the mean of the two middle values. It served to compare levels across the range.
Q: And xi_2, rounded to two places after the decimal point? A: 1.02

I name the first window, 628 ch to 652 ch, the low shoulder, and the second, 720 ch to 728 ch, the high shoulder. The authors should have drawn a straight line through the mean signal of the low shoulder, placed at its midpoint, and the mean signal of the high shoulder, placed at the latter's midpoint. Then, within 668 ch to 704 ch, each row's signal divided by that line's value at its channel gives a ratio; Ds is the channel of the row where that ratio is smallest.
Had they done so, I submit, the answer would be 690 ch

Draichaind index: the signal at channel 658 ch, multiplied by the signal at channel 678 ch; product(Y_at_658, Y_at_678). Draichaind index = 6375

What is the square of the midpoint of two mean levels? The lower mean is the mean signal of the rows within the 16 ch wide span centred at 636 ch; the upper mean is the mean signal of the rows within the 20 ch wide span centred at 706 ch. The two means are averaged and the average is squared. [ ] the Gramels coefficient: 5607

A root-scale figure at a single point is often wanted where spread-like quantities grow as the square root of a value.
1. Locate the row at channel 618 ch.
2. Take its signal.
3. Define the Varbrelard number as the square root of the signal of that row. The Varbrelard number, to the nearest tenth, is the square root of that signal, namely 8.5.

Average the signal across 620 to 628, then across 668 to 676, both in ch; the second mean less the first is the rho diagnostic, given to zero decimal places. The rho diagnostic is -4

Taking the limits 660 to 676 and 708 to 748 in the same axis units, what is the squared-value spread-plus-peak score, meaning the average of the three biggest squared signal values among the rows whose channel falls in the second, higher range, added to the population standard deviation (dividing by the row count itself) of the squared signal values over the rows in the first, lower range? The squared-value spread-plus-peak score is 6303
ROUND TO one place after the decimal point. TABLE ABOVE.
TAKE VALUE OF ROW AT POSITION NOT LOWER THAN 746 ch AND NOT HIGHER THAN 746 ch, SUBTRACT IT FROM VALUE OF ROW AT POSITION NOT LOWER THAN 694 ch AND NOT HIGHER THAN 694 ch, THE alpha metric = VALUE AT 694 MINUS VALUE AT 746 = 2.8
